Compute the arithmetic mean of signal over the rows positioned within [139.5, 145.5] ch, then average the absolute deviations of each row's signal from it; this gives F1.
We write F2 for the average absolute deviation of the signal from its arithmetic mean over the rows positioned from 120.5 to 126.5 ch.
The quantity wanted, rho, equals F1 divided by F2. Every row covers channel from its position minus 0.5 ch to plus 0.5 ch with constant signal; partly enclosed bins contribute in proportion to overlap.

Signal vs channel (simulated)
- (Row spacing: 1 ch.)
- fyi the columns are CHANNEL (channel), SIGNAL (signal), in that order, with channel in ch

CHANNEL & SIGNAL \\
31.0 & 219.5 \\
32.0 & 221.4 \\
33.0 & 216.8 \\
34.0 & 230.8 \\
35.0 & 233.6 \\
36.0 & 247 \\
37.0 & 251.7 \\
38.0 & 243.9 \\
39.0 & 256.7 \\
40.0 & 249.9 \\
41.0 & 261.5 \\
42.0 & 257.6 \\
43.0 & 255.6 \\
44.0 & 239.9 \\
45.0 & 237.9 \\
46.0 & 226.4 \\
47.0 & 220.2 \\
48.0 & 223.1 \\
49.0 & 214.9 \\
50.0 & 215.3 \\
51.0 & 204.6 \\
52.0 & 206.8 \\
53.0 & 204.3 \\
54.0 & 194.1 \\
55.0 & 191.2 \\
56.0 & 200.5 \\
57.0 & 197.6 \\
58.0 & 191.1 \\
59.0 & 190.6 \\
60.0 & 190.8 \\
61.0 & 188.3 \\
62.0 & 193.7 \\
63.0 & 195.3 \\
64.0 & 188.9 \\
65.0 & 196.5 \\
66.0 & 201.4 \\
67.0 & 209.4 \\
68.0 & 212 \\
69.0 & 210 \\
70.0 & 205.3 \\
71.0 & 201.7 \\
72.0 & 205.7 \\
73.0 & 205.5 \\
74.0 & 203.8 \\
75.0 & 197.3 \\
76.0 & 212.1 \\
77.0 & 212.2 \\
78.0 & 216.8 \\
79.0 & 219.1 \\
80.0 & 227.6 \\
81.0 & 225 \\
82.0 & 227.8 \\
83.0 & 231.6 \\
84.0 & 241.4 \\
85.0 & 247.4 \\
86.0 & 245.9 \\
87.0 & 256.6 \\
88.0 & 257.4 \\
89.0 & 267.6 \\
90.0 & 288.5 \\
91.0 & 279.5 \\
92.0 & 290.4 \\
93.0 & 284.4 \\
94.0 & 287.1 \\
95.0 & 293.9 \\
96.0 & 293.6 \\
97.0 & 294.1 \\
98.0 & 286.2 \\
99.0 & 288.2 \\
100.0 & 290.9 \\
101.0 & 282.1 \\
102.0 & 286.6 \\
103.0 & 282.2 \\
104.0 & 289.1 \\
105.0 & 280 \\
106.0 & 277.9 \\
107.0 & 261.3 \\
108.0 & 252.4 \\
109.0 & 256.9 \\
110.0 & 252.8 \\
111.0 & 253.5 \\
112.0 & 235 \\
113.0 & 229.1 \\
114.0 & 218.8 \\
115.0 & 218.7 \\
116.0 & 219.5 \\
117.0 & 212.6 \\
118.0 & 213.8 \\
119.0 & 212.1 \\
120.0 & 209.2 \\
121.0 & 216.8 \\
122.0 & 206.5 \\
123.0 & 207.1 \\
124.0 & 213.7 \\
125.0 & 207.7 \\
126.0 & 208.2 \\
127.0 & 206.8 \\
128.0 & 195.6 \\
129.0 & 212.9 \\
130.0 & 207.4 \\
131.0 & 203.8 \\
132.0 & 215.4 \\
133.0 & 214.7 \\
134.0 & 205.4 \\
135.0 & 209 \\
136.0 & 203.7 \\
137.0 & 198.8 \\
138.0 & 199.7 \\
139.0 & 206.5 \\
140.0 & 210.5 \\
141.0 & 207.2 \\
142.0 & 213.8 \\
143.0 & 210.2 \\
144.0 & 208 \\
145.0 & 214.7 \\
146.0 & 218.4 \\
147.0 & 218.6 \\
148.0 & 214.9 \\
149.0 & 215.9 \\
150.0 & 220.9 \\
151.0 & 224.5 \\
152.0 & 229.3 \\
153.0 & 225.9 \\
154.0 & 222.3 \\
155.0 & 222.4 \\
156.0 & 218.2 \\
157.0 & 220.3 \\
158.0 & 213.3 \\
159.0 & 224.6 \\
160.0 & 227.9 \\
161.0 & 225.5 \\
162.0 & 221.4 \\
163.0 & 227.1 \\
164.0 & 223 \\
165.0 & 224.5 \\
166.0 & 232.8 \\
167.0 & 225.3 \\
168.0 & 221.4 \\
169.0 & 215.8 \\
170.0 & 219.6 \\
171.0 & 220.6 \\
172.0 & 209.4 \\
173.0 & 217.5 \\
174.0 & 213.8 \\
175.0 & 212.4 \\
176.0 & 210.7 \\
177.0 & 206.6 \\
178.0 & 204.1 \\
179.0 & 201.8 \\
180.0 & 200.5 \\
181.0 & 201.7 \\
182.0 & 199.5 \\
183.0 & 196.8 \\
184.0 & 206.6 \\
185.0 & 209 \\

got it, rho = 0.7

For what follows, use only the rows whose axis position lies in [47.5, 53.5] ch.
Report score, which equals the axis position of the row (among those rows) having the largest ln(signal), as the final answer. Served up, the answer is 48.0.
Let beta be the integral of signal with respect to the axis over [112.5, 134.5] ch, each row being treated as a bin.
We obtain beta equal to 4656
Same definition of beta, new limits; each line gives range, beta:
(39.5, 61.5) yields 4762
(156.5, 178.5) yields 4818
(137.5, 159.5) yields 4760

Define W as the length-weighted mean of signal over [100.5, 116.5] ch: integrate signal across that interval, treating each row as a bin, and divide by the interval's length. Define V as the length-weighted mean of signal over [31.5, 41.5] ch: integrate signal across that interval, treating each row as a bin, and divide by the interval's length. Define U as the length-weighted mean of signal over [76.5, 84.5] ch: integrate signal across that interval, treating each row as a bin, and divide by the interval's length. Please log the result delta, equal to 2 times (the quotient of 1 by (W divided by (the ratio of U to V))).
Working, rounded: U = 225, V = 241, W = 256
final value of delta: 0.0073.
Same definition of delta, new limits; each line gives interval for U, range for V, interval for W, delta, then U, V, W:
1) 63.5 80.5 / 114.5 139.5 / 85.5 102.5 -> 0.0071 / 207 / 209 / 281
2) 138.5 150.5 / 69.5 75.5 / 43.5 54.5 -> 0.0097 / 213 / 203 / 217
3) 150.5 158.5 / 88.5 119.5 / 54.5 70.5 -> 0.0085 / 222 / 264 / 198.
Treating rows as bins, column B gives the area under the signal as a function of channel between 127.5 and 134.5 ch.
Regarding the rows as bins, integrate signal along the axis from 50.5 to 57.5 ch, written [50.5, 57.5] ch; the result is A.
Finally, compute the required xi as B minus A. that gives 56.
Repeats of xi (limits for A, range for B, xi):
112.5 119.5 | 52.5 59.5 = -155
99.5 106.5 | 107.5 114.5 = -290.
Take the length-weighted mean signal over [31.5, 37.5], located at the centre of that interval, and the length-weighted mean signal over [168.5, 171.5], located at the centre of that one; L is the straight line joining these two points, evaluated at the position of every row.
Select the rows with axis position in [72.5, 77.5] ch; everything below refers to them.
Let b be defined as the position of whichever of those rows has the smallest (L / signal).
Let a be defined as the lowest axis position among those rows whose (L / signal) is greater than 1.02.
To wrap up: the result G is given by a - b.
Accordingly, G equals -4 ch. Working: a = 73.0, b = 77.0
